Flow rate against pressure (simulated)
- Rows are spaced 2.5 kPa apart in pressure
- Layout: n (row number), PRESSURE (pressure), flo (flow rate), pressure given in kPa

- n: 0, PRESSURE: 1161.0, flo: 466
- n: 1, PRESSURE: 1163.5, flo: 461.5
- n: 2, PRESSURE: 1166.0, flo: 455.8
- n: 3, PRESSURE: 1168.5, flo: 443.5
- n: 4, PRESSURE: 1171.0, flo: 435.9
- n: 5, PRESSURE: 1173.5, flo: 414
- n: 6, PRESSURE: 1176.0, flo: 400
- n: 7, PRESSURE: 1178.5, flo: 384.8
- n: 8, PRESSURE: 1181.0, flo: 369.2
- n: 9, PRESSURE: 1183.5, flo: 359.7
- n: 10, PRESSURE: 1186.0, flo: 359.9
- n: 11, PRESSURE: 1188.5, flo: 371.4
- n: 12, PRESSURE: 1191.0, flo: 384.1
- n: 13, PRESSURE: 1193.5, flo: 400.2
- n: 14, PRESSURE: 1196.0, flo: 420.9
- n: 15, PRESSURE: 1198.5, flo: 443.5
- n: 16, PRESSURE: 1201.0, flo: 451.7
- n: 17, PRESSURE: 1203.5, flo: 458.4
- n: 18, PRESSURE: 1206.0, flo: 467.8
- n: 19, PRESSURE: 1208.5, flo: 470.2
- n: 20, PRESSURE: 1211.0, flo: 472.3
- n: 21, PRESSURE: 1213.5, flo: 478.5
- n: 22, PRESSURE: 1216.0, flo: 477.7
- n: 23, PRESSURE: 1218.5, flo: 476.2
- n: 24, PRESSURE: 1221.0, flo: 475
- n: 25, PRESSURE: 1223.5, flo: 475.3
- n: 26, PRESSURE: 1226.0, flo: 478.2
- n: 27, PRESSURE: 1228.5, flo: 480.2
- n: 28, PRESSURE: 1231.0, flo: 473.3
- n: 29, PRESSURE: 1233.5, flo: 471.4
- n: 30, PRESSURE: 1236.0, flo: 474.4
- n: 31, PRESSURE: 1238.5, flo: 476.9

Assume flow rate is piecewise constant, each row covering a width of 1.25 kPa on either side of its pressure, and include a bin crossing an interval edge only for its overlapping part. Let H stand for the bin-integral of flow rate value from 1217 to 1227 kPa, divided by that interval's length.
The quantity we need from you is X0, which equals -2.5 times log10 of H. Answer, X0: -6.69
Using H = 476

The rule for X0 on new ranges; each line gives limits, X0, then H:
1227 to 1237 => -6.69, 475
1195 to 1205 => -6.62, 445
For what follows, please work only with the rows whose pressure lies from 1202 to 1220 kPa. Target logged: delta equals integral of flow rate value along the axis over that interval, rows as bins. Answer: 8484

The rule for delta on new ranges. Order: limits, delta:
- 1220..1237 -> 8082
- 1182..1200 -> 7054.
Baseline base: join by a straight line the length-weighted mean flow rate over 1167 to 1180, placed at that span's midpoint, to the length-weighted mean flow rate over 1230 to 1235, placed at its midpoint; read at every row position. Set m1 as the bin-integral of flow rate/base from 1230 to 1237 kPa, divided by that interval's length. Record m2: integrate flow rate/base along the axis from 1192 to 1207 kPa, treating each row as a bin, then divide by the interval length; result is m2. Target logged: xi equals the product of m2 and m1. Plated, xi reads 1.00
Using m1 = 1.00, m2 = 1.00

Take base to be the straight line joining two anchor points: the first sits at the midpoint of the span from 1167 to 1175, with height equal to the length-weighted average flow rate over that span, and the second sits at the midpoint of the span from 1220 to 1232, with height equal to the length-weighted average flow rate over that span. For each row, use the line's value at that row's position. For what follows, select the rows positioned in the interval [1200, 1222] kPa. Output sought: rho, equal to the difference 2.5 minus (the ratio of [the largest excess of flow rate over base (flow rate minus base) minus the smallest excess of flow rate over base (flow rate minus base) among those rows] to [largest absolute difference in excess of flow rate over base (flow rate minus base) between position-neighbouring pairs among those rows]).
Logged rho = 0.3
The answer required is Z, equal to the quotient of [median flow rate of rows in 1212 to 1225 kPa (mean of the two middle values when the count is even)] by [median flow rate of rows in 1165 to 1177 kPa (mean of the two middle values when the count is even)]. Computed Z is 1.1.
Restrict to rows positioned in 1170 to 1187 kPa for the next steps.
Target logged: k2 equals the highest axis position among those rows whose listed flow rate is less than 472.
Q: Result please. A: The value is 1186.0 kPa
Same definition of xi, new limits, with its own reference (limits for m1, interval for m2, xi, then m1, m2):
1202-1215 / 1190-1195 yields 0.95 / 1.04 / 0.91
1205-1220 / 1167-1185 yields 1.01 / 1.05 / 0.96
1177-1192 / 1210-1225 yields 0.91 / 0.87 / 1.04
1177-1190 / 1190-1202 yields 0.84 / 0.87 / 0.96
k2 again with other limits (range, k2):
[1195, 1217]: 1208.5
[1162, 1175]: 1173.5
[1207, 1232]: 1208.5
